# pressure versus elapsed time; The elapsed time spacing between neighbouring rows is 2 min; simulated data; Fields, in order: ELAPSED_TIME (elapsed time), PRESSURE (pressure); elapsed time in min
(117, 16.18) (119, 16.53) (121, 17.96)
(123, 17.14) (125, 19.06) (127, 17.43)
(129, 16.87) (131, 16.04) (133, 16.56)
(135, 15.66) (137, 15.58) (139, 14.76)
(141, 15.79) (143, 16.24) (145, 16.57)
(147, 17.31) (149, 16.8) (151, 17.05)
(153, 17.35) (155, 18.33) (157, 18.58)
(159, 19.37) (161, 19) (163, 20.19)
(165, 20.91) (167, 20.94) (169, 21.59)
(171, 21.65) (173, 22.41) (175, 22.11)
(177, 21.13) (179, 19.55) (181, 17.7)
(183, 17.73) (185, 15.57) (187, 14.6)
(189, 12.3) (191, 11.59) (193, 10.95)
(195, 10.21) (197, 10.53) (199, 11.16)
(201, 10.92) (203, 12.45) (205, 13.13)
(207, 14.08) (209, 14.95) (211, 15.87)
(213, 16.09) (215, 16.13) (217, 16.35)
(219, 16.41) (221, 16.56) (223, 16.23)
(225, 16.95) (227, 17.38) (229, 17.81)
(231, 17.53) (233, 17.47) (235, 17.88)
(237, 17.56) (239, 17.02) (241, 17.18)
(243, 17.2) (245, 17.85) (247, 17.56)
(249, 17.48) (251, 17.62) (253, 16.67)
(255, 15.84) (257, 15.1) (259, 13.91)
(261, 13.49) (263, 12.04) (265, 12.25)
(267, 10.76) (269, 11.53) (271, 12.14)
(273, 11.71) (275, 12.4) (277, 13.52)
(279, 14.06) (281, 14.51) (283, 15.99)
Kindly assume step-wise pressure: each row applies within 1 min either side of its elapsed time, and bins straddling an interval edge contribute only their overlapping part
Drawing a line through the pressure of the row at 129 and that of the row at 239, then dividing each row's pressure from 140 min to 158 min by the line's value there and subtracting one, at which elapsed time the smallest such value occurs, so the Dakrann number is 141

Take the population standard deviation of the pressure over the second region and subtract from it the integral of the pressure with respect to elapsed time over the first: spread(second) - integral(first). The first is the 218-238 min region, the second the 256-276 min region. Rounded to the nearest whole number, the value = -342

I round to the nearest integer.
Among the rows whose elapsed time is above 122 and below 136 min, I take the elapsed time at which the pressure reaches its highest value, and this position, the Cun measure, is 125 min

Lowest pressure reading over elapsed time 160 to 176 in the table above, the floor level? 19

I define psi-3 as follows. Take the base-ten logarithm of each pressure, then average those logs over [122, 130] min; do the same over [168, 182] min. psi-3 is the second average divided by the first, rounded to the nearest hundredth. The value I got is 1.06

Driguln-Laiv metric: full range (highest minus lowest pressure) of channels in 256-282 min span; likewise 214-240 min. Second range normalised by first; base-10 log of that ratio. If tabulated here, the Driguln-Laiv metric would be -0.4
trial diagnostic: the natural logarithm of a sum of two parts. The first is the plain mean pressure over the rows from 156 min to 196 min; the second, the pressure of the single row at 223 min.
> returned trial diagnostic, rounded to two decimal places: 3.53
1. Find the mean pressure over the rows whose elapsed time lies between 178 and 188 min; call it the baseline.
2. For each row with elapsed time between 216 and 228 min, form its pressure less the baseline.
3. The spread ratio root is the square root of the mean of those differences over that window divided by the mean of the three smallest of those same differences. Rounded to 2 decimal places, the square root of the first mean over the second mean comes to 0.74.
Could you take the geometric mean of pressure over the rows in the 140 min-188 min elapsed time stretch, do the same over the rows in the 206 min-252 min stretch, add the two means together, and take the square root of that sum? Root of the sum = 5.9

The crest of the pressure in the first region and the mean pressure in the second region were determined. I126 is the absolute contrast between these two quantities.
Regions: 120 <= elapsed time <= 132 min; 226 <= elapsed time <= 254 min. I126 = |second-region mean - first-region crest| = 2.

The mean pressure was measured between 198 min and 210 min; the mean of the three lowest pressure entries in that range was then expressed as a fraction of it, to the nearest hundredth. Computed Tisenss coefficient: 0.90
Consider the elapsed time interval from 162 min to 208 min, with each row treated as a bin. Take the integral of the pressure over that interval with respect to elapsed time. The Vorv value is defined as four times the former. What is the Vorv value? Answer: 2987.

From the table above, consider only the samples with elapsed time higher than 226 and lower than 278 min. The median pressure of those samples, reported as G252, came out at 16.8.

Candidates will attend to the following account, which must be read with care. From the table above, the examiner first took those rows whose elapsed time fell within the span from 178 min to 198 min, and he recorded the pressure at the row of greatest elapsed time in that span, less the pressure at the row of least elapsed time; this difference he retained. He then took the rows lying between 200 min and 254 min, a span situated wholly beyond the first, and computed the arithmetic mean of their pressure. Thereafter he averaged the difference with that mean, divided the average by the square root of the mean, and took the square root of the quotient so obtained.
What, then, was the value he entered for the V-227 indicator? 0.95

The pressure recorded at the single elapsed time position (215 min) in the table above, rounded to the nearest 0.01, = 16.13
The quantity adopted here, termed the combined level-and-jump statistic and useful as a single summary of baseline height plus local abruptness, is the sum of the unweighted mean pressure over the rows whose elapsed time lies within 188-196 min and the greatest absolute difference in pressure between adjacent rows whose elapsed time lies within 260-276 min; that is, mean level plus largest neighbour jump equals 12.8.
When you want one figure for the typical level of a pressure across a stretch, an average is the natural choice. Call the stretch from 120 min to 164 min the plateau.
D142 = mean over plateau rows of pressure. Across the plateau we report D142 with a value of 17.3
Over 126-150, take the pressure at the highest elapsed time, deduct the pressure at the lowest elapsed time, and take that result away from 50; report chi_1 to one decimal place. 50.6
